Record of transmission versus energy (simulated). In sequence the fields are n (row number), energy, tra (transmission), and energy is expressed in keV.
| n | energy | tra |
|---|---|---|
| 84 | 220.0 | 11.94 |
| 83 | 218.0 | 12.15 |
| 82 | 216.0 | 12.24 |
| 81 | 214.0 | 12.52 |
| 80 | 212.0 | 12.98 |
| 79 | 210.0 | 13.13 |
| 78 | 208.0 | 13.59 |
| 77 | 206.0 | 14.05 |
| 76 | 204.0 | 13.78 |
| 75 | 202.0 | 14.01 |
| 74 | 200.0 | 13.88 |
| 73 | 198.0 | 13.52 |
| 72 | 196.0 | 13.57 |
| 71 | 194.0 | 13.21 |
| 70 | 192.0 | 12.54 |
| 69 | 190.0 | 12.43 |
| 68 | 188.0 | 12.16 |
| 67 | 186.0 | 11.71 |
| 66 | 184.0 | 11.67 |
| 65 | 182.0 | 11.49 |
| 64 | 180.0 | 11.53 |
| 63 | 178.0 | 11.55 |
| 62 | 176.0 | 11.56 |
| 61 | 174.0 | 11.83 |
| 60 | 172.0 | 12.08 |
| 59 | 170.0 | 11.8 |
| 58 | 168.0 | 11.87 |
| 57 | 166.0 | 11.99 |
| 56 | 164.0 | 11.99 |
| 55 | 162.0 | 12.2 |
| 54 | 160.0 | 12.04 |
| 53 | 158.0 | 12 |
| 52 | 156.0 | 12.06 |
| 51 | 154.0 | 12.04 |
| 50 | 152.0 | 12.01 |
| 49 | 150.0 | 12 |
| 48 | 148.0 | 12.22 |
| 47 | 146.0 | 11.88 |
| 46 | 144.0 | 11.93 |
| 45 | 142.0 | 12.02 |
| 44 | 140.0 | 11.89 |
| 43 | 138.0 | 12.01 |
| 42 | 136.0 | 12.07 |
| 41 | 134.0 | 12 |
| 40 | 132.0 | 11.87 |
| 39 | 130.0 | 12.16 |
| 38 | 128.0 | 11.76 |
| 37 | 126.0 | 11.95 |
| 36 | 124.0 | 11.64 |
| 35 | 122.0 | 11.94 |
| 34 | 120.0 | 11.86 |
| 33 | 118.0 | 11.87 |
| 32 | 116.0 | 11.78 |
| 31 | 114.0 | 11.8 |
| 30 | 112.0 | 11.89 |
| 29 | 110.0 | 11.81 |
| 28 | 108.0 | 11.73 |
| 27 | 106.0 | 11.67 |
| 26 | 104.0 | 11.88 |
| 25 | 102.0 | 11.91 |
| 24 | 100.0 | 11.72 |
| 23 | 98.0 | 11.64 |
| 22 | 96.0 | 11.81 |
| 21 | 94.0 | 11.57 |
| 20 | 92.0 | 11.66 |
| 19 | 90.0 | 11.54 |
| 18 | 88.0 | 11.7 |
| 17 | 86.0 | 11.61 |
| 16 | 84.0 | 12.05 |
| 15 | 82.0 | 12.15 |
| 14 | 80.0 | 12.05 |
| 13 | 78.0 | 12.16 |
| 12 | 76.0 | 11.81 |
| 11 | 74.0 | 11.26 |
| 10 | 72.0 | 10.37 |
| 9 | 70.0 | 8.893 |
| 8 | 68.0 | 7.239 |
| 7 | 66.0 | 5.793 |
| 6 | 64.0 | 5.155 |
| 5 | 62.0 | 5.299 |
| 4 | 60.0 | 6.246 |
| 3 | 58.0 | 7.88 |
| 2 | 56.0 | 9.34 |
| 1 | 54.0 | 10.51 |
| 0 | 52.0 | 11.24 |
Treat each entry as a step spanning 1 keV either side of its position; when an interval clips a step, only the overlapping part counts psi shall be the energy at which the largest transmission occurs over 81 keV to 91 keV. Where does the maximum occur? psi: 82.0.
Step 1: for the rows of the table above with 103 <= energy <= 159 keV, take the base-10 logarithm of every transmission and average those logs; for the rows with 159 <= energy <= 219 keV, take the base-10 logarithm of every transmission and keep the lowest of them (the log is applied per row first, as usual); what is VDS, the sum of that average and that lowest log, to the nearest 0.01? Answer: 2.14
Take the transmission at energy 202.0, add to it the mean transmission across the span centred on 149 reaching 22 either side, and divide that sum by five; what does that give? 5.2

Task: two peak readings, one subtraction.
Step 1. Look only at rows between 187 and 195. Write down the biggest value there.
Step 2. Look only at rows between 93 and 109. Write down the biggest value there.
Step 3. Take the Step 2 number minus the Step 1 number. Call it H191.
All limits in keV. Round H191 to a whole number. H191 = -1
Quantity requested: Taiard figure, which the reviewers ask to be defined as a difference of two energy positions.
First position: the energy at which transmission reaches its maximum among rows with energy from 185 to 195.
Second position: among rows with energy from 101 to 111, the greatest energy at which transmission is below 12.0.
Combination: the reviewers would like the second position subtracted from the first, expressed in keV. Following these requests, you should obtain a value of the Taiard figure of 84 keV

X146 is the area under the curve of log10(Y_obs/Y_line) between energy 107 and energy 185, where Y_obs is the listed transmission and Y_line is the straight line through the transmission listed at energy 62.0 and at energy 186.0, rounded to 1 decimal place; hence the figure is 7.4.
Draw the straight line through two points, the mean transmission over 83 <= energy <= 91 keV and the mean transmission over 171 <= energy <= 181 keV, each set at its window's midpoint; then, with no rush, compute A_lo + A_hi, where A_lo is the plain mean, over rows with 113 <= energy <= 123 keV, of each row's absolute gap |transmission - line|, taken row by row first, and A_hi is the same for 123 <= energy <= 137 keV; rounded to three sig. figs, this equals 0.356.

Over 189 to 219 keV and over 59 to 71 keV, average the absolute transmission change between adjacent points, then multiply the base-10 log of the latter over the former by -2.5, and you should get -1.3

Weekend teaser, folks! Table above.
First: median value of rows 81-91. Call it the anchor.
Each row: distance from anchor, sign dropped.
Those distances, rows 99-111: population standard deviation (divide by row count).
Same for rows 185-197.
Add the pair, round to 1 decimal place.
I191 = 0.7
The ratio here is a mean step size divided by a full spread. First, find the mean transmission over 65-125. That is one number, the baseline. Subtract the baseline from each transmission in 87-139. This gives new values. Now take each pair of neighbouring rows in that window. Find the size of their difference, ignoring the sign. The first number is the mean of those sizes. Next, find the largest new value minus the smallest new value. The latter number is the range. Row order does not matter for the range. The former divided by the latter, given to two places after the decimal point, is 0.23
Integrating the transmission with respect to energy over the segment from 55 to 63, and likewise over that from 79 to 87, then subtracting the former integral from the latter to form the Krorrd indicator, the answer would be 38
